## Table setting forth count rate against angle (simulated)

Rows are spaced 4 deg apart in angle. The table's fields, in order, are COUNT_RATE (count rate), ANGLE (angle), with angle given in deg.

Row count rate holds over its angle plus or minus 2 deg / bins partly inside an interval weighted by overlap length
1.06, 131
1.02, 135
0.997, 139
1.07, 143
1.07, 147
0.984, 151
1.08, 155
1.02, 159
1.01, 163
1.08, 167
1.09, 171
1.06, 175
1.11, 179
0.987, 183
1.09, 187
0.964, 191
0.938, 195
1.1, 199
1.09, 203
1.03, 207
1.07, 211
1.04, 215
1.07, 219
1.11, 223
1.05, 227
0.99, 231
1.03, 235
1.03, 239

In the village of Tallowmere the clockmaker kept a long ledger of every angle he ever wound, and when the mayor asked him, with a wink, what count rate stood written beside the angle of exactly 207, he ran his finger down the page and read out 1.03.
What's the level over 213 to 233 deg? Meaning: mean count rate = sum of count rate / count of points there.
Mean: 1.05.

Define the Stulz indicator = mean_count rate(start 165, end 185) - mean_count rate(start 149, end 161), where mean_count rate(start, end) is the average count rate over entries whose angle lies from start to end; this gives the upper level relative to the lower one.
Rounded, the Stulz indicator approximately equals 0.04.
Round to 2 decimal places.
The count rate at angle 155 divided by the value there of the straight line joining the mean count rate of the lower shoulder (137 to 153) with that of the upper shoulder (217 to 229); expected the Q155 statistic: 1.04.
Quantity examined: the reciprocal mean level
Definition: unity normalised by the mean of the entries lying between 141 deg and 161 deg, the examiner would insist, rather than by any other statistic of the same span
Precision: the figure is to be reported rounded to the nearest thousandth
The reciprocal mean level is 0.957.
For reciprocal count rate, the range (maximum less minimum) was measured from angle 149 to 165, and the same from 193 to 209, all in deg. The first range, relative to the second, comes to 0.58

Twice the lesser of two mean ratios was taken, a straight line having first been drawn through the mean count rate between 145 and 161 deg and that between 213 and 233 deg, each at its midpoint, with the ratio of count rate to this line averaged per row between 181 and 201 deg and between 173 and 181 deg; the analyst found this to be 1.94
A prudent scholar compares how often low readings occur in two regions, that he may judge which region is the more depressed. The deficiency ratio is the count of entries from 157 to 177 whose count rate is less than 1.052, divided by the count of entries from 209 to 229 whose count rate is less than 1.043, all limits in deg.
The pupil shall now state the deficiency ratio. 2.0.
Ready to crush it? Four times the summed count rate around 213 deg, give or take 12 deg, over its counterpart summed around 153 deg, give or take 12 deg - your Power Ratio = 4.11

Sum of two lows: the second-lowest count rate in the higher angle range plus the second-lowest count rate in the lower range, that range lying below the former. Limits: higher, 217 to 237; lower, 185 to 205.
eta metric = 1.99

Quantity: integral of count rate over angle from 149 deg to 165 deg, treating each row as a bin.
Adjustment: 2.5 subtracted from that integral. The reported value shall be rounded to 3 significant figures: 13.9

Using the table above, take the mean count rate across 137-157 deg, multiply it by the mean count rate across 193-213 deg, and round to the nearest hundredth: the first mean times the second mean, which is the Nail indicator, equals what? 1.09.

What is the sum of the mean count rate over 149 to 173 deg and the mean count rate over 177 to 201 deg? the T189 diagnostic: 2.08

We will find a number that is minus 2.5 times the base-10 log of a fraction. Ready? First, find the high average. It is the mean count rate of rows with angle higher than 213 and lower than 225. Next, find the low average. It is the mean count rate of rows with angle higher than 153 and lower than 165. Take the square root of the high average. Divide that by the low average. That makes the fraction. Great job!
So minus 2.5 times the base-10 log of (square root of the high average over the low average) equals 0.001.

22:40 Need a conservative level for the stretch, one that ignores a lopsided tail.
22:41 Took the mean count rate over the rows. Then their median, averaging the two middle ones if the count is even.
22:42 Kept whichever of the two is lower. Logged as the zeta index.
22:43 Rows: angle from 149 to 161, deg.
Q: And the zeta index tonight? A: 1.02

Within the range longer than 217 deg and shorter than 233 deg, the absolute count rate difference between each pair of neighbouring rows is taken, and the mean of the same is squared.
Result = 0.003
